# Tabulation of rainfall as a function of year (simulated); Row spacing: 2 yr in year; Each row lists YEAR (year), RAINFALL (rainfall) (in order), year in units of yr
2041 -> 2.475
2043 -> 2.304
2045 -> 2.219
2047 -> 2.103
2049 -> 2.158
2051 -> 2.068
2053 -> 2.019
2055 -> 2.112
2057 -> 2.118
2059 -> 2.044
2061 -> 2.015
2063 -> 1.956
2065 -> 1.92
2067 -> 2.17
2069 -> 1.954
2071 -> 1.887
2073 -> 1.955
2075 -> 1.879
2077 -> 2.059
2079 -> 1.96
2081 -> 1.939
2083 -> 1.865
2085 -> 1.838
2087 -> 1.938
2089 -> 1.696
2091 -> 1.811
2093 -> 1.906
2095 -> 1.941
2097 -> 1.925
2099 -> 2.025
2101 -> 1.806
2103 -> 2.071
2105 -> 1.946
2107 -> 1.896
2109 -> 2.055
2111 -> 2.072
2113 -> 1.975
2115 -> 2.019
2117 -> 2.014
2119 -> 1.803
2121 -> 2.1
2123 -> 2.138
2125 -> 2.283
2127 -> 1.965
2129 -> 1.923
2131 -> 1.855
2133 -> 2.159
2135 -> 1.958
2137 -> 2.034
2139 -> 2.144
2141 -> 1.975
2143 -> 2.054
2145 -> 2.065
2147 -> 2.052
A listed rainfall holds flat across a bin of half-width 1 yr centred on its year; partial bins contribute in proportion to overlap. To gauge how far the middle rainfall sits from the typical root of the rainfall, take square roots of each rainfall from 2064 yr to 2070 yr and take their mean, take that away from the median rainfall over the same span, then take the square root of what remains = 0.732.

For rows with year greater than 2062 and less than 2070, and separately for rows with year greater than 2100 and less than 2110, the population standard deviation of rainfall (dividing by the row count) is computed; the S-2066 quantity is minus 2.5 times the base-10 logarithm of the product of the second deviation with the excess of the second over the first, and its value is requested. 13.9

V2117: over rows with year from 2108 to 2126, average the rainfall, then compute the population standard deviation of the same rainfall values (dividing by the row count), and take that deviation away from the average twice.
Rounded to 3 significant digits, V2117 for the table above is 1.81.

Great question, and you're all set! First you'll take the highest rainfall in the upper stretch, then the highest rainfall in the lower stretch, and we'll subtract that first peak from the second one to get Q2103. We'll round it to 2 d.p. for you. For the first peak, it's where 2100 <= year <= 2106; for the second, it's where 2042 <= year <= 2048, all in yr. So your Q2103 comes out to 0.23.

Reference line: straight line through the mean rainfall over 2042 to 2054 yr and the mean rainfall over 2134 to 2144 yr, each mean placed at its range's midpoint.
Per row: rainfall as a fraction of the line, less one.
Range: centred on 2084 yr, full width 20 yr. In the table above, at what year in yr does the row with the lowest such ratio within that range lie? 2089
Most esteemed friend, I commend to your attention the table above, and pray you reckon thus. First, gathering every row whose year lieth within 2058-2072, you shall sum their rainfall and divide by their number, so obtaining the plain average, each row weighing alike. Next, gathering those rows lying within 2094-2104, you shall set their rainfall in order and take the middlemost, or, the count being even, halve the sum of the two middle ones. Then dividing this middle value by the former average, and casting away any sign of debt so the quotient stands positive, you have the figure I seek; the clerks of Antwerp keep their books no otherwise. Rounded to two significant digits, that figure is 0.97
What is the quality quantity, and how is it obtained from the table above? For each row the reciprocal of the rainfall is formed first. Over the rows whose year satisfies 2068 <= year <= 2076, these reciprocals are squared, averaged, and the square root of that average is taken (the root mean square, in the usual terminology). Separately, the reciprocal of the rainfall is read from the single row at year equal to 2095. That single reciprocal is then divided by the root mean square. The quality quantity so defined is 0.99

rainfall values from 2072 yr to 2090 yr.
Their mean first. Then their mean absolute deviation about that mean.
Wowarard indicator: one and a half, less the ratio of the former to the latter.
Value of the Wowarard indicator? -24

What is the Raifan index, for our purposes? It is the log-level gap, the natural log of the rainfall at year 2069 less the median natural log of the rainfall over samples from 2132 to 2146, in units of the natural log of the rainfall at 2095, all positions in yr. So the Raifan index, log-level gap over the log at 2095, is -0.1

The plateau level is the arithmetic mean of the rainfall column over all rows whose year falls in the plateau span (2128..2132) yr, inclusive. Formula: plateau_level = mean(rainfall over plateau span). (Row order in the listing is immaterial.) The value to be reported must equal 1.89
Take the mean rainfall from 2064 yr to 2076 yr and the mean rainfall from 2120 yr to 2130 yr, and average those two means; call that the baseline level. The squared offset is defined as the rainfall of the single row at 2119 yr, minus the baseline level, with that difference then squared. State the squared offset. 0.048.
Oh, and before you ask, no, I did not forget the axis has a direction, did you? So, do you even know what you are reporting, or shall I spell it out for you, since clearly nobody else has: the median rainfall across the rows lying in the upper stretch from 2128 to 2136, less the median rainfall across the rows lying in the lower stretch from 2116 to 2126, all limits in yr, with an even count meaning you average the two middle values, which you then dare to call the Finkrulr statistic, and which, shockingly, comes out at -0.16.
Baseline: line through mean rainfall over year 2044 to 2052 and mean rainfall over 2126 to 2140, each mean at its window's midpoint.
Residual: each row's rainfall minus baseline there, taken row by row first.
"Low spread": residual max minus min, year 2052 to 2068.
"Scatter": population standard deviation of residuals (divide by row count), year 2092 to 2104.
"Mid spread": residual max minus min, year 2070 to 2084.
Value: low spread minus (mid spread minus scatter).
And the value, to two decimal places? 0.16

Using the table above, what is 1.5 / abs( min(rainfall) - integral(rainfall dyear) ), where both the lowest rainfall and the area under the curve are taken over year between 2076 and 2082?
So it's 0.150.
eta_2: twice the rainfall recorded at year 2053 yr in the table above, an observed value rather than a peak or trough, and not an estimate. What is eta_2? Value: 4.04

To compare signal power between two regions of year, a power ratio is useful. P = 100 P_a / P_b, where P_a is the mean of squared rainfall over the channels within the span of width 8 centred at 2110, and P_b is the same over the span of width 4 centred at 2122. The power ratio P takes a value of 89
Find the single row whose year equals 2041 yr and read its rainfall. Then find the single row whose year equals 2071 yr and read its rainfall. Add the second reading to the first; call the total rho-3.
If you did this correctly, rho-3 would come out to 4.36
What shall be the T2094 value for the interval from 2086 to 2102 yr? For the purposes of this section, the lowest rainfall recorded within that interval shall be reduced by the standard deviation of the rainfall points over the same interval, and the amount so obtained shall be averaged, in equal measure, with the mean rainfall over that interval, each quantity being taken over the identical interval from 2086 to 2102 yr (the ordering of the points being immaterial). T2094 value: 1.74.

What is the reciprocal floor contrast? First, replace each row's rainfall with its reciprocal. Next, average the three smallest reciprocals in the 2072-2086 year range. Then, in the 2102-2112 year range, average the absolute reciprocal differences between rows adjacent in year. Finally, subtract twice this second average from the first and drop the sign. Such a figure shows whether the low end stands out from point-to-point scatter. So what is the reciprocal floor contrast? 0.46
